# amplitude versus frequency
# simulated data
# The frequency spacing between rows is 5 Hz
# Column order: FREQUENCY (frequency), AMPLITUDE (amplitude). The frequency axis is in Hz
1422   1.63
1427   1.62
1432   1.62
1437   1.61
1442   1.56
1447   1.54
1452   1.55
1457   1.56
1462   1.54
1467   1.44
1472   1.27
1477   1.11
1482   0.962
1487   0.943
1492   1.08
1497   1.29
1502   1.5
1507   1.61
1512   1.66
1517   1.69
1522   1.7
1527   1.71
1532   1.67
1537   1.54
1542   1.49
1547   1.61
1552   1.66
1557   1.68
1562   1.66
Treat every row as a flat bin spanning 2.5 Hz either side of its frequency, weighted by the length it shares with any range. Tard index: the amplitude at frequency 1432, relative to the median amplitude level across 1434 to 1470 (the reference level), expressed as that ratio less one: 0.045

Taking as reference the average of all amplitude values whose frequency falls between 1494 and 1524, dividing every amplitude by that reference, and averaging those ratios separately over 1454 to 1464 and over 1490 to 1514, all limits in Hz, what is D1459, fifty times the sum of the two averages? 95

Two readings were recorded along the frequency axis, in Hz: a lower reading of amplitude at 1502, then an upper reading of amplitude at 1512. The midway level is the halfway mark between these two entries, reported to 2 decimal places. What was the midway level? 1.58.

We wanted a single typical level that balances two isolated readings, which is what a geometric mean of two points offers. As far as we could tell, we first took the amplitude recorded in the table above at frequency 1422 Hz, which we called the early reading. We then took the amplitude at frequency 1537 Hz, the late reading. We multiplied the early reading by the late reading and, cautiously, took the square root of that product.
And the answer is 1.58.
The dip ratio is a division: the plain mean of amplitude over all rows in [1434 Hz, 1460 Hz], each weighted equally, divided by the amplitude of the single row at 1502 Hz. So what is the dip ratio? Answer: 1.04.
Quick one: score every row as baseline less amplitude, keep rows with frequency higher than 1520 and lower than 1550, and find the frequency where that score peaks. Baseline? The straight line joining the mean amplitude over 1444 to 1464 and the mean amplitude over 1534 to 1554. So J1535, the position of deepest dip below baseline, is 1542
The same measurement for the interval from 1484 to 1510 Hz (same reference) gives 1487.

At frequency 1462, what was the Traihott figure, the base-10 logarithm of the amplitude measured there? 0.188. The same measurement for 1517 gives 0.228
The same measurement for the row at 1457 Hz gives 0.193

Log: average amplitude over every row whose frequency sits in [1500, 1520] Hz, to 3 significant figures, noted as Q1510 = 1.62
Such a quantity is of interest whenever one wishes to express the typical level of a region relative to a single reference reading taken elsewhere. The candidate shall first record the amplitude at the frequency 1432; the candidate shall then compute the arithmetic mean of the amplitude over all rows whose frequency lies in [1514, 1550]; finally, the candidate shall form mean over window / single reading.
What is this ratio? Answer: 1.01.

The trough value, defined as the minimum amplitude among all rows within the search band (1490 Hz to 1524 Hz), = 1.08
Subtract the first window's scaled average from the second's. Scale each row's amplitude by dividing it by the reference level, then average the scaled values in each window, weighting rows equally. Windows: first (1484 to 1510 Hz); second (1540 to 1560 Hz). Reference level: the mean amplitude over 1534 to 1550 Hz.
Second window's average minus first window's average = 0.21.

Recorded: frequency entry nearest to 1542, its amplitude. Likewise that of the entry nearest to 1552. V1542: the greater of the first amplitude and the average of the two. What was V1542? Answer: 1.575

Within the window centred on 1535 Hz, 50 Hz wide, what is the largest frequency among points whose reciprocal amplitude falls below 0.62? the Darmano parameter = 1557 Hz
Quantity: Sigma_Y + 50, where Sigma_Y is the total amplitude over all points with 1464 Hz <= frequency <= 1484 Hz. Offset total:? 54.8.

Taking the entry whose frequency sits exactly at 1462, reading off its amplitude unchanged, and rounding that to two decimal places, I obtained 1.54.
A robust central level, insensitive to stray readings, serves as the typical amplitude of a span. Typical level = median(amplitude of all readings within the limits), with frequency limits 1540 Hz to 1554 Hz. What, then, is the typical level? 1.61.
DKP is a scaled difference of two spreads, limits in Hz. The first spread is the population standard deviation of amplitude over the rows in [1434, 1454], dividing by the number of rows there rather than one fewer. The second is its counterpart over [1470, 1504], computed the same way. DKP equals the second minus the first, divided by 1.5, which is 0.11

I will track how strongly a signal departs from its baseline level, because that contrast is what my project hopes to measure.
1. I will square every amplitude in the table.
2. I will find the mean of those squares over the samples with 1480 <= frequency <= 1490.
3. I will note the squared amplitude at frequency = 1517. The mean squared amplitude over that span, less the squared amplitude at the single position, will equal -1.9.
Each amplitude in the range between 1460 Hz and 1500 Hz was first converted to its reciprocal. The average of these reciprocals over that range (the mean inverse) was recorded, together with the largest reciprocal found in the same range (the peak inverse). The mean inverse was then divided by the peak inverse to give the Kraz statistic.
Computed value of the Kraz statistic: 0.81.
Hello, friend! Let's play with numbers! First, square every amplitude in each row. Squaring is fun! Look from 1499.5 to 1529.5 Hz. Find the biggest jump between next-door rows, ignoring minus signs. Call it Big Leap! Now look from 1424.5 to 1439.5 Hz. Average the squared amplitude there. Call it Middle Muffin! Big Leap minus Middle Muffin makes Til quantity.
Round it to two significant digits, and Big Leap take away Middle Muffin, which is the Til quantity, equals -2.3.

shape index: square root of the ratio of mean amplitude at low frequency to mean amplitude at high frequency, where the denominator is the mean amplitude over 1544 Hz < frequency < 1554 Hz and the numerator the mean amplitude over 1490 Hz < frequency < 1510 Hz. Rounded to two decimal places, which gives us 0.92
